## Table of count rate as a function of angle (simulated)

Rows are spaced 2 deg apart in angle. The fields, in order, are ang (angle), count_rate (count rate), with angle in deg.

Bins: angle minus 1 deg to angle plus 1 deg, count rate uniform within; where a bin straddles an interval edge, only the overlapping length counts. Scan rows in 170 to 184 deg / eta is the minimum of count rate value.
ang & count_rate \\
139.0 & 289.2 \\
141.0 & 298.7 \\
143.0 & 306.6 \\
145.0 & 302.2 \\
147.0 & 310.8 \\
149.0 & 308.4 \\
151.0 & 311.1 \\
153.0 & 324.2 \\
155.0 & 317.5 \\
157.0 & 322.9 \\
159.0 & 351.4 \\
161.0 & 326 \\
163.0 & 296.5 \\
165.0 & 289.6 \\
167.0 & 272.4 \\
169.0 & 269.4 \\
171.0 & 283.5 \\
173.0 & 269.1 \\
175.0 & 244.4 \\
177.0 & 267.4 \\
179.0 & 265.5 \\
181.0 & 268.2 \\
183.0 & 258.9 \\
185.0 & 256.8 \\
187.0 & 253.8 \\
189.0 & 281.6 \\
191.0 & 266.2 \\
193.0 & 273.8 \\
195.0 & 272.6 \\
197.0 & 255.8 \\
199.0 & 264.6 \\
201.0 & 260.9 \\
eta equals 244.4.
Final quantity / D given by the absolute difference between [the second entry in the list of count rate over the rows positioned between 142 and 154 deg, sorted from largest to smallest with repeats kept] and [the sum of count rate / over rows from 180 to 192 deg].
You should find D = 1274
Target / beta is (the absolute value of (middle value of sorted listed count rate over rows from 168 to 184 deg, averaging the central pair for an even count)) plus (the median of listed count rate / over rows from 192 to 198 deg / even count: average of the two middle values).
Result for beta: 540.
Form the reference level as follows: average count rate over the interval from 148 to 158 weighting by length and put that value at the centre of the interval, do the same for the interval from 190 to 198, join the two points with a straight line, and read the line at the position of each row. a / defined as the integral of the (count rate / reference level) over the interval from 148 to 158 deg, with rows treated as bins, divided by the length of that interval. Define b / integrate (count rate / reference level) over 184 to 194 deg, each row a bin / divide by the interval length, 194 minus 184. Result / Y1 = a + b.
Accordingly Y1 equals 1.98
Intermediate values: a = 1.00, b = 0.98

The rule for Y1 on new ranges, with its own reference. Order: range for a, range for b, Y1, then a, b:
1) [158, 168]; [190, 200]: 2.01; 1.01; 1.00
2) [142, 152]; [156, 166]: 1.98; 0.95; 1.03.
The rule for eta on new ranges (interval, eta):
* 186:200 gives 253.8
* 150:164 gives 296.5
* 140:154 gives 298.7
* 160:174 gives 269.1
